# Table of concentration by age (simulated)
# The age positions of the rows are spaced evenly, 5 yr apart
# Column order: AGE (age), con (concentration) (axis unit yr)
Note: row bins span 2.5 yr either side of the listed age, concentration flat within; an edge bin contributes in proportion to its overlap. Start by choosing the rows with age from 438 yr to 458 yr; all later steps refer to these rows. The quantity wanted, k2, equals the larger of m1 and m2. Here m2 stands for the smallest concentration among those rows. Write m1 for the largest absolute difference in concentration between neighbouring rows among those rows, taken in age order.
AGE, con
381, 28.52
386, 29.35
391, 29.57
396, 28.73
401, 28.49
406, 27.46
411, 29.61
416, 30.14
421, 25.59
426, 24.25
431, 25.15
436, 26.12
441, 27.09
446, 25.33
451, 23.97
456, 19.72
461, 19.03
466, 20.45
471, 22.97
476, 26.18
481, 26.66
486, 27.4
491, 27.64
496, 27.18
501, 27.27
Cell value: 19.7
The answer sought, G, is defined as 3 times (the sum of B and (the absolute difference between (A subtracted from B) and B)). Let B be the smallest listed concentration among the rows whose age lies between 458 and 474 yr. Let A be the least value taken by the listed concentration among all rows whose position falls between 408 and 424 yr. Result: 134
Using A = 25.59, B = 19.03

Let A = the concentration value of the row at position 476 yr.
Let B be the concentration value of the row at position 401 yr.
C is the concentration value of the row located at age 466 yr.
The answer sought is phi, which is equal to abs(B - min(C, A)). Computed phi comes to 8.0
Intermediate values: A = 26.18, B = 28.49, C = 20.45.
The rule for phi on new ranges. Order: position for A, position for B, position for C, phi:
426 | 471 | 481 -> 1.3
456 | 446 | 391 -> 5.6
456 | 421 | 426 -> 5.9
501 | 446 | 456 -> 5.6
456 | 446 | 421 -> 5.6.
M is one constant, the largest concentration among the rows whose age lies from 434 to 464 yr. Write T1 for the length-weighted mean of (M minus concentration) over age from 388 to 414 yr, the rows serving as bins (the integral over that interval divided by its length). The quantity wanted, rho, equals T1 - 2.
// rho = -4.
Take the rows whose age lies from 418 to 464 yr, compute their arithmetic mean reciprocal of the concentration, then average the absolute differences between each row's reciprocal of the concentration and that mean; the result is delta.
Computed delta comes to 0.004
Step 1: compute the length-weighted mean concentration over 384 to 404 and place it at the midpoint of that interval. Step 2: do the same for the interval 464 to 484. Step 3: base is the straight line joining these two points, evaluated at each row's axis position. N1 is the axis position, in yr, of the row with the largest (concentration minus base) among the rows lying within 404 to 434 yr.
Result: 416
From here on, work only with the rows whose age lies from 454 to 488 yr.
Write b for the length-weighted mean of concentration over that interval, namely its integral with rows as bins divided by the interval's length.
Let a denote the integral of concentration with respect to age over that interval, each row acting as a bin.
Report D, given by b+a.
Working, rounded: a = 788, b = 23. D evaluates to 812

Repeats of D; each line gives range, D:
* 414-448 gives 917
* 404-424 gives 591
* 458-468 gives 217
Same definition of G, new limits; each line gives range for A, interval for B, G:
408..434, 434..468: 130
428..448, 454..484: 133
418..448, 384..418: 155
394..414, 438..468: 139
